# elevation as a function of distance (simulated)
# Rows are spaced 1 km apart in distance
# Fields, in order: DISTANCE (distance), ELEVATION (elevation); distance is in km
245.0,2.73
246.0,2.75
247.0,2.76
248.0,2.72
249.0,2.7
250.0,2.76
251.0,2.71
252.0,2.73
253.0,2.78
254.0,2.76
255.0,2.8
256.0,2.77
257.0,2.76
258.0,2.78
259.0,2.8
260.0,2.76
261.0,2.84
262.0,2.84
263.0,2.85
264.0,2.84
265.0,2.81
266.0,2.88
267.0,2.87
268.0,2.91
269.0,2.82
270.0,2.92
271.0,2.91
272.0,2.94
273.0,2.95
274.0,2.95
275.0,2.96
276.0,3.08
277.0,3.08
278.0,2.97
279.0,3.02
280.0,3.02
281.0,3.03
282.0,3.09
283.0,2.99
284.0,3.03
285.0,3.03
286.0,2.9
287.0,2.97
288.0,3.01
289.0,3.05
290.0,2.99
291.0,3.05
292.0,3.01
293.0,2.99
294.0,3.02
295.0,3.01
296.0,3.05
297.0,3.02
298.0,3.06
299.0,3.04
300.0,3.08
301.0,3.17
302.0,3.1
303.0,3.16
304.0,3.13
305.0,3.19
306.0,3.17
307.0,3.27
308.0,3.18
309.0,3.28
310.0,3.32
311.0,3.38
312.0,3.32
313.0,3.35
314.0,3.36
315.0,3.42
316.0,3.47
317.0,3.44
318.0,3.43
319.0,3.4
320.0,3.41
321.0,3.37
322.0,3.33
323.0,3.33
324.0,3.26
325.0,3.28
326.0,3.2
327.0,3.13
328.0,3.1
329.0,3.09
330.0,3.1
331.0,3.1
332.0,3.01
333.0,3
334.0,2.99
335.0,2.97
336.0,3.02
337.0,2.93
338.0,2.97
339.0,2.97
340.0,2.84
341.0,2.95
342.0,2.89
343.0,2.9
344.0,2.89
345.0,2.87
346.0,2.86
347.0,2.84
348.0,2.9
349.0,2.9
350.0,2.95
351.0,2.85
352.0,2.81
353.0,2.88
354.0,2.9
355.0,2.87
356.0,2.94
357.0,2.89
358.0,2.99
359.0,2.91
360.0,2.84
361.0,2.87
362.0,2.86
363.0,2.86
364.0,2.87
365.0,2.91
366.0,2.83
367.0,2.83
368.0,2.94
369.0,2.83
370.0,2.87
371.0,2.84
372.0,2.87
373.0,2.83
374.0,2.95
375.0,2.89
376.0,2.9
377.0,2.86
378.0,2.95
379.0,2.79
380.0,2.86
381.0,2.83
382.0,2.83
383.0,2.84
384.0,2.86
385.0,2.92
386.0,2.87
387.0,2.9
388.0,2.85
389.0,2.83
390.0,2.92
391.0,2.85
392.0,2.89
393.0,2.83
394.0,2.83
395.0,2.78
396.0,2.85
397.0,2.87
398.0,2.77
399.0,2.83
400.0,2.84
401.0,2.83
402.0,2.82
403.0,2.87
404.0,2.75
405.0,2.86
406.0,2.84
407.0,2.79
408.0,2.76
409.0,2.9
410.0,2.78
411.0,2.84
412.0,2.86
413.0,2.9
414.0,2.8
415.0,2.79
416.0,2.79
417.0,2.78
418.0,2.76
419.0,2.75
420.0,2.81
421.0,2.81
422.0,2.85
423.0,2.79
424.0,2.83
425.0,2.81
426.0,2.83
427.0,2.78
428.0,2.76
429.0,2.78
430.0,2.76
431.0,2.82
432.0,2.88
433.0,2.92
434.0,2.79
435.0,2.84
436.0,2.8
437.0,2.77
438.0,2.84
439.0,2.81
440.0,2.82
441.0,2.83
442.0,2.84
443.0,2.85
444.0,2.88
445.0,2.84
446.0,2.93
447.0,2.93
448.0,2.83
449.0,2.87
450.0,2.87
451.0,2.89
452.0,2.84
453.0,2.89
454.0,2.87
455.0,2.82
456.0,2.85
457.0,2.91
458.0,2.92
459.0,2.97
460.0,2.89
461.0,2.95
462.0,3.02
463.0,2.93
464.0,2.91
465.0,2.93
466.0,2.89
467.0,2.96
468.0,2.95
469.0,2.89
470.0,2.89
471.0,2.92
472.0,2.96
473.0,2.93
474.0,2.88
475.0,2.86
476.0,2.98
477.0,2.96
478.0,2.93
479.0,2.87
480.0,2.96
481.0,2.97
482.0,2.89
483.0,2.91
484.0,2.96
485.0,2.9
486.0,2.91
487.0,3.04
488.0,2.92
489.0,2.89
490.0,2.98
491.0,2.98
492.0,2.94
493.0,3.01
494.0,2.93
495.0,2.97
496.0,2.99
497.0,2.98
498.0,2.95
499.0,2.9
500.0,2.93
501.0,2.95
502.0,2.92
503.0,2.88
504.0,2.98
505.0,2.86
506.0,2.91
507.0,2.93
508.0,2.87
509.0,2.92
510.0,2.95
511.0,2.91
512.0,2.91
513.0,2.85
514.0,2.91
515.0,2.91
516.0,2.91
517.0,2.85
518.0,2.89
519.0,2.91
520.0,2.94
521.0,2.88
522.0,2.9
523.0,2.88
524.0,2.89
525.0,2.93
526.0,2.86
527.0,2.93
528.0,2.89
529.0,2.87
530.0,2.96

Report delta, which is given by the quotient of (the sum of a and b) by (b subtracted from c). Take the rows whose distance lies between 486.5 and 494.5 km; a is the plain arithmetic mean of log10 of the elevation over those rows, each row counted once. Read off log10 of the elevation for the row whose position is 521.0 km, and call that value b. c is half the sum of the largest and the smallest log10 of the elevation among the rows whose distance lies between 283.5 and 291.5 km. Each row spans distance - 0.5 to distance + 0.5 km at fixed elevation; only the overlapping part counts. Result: 67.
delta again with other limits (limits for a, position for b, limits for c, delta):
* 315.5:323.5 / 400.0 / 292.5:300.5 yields 34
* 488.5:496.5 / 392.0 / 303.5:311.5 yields 18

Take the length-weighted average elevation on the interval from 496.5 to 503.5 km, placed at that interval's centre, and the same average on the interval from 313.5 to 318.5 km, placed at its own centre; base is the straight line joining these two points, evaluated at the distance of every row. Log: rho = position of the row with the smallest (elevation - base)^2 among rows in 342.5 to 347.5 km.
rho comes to 343.0 km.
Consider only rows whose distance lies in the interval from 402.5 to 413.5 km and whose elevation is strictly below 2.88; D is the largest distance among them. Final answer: 412.0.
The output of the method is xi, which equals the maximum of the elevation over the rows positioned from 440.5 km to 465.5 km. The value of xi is 3.02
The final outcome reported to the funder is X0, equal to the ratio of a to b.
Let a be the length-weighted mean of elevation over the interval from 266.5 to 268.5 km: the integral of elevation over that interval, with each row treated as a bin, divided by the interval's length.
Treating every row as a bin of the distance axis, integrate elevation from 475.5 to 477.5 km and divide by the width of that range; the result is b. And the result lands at 0.97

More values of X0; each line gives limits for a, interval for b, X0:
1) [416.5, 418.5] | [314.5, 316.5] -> 0.80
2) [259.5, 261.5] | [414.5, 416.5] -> 1.00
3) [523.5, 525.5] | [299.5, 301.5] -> 0.93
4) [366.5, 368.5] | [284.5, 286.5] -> 0.97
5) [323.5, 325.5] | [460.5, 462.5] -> 1.10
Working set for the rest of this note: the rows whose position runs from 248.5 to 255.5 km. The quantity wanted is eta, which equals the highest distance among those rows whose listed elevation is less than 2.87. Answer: 255.0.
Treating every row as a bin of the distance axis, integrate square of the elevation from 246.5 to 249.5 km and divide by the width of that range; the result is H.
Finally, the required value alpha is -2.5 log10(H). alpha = -2.18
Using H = 7.4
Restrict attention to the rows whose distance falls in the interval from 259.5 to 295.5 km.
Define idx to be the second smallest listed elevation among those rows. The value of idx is 2.81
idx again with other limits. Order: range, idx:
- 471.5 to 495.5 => 2.87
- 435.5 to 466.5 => 2.8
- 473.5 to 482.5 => 2.87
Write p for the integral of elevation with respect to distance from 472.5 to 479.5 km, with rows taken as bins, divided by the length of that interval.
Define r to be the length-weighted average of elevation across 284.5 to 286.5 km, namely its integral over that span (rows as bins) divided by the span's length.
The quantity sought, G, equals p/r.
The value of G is 0.98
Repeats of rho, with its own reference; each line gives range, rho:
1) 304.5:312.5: 311.0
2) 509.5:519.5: 518.0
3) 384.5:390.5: 390.0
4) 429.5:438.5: 433.0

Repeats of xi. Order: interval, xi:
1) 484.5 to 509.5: 3.04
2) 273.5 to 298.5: 3.09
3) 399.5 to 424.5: 2.9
